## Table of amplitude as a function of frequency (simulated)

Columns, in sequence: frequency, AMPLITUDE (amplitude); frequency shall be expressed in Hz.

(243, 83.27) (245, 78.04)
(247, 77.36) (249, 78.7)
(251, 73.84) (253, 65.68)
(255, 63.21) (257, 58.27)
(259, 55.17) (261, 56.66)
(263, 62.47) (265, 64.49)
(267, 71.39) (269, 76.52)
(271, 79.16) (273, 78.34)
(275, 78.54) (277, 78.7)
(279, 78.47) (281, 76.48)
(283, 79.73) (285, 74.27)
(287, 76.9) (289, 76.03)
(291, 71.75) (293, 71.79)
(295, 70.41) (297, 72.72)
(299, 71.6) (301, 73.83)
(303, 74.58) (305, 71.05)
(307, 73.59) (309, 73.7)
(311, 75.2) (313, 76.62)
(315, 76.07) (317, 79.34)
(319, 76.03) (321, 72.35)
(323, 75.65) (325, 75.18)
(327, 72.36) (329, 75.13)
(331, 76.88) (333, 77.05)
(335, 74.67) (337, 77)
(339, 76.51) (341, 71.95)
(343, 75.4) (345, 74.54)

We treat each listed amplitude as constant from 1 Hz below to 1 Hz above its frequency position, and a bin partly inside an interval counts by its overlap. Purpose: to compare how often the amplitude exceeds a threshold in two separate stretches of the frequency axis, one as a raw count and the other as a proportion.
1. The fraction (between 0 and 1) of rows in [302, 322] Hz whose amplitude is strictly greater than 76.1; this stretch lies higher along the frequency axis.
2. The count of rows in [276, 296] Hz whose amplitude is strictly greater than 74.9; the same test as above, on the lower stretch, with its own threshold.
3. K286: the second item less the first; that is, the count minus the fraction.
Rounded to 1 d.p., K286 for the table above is 5.8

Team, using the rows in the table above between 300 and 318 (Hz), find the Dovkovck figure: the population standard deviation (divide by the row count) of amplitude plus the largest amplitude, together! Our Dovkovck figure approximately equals 82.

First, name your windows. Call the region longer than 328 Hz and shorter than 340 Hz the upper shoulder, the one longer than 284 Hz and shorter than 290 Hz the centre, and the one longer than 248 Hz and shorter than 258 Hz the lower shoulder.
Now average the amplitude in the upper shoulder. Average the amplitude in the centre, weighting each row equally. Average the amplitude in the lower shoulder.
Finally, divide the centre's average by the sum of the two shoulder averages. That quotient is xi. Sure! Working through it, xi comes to 0.525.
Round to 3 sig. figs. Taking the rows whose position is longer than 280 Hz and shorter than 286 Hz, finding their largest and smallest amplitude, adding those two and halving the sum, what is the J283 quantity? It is 77.0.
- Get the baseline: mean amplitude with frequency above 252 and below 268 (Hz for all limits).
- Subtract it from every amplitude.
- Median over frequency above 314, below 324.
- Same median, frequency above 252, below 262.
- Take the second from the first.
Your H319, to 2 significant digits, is 18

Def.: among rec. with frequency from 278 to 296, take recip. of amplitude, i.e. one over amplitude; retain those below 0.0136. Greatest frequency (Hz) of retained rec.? 289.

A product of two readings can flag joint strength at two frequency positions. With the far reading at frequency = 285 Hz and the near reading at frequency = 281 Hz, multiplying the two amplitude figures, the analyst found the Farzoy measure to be 5680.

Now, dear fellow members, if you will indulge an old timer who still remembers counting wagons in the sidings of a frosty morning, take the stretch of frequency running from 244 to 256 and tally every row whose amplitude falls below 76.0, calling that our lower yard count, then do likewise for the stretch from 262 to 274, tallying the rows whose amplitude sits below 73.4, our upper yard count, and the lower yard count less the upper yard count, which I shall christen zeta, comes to 0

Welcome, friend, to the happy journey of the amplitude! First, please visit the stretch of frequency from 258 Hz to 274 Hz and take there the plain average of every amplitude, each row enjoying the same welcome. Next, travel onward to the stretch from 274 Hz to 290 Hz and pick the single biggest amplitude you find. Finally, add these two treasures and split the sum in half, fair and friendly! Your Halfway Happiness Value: 73.9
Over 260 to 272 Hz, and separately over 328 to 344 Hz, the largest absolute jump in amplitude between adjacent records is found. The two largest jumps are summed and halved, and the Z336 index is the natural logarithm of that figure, 1.75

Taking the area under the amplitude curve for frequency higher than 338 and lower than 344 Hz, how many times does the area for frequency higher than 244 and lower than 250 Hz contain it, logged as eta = 1.05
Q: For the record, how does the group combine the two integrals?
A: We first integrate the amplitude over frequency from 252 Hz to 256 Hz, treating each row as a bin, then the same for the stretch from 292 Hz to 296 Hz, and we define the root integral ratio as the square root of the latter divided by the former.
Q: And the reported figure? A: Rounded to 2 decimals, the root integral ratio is 1.05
